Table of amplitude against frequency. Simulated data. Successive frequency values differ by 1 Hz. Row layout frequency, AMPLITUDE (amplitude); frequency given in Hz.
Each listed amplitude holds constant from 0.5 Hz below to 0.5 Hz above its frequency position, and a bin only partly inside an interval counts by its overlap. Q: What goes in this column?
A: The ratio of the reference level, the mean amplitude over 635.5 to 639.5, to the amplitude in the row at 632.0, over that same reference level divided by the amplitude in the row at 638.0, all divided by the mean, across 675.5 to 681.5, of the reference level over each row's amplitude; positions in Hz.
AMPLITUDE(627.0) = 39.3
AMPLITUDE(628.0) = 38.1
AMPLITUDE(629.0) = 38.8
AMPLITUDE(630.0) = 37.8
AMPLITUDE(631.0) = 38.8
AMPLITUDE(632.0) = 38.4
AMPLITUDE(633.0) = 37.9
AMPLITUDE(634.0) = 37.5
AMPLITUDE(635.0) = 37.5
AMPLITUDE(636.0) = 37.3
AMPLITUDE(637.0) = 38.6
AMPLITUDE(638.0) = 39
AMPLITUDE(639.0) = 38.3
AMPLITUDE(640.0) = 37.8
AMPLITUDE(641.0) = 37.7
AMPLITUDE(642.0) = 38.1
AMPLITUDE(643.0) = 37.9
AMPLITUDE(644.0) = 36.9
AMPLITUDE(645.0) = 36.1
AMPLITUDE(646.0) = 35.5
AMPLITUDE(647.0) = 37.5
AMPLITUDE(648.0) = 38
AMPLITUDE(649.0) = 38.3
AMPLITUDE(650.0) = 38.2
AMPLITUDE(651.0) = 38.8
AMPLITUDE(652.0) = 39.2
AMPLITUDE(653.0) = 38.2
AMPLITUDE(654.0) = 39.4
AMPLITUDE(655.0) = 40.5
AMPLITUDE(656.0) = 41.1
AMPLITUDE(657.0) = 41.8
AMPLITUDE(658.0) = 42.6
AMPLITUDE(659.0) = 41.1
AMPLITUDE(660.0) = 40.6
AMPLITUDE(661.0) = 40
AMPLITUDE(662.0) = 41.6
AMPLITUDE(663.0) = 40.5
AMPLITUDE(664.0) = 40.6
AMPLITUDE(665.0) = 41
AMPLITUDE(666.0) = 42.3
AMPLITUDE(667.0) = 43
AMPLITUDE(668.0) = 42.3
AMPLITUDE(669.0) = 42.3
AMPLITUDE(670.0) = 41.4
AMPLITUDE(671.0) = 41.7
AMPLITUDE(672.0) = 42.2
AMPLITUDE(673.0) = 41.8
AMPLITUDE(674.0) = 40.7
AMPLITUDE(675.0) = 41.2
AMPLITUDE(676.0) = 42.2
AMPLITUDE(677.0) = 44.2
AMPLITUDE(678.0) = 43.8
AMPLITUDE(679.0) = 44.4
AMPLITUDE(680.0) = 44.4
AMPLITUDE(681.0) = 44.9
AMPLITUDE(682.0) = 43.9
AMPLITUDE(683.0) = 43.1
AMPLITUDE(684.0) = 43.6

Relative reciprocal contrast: 1.17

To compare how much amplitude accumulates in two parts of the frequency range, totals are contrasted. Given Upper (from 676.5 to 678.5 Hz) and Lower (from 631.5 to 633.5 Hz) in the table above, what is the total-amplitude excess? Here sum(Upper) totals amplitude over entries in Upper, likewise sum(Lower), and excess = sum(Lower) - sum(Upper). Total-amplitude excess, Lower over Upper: -12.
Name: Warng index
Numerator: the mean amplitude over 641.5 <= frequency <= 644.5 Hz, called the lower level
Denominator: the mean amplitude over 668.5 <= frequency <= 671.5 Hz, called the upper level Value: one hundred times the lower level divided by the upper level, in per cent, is 90.0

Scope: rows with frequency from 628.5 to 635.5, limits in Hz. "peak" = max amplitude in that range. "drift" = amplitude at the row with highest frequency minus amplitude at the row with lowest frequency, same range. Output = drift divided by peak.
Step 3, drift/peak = -0.03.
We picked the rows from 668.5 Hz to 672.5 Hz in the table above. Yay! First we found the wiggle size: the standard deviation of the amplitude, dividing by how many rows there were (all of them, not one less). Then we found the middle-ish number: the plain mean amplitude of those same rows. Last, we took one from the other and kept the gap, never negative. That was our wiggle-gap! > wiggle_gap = 41.5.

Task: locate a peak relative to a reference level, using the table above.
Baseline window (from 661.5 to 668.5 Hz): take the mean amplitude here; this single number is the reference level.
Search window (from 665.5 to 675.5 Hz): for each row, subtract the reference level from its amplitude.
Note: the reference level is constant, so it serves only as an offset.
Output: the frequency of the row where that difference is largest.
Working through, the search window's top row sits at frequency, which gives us 667.0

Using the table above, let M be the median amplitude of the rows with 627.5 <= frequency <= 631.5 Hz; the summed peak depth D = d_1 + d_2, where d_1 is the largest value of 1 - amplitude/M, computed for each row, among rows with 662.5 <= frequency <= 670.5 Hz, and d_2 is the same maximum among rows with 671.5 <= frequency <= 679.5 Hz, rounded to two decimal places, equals -0.11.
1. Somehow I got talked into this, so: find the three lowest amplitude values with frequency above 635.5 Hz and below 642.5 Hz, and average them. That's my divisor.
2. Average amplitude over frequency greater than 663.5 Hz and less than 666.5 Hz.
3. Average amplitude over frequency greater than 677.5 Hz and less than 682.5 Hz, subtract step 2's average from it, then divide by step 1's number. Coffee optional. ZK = 0.079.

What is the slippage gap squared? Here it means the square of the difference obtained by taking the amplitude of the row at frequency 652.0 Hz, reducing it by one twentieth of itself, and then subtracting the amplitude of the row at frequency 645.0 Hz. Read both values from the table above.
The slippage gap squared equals 1.3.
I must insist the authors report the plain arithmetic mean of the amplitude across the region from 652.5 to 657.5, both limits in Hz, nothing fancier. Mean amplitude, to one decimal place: 40.2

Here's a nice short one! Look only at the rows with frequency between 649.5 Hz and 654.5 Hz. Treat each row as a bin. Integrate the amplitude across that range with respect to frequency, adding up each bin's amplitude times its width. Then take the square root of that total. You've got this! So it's 13.9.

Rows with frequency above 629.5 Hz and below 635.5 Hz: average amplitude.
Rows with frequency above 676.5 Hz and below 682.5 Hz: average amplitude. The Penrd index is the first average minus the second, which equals -6.3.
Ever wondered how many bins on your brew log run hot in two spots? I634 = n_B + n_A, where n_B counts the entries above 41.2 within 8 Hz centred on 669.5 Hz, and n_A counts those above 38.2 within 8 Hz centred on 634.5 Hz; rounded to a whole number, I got 12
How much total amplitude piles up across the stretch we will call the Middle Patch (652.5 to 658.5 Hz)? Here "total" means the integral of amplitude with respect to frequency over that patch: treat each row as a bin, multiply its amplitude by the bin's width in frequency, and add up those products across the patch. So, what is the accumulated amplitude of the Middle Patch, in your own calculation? 244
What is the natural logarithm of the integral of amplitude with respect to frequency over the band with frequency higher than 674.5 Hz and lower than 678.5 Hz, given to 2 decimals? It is 5.14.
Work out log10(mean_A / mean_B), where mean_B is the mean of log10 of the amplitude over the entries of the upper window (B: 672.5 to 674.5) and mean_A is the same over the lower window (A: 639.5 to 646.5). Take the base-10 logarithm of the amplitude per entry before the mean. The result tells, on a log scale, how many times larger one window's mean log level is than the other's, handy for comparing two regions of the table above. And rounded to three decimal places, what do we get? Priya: -0.012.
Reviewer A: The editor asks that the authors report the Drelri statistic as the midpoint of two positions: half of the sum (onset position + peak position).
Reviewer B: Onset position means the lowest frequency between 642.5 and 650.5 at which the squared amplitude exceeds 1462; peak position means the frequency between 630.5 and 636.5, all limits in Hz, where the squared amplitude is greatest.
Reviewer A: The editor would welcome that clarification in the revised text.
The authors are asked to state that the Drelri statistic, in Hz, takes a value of 640.0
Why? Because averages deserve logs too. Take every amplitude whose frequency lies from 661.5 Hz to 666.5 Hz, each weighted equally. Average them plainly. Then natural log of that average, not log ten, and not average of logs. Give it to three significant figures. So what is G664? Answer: 3.72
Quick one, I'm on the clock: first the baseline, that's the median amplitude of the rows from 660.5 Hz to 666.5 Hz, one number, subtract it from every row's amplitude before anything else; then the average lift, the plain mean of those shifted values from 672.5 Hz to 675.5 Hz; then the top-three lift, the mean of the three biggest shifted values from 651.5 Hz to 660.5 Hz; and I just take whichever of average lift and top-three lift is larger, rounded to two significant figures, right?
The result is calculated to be 1.0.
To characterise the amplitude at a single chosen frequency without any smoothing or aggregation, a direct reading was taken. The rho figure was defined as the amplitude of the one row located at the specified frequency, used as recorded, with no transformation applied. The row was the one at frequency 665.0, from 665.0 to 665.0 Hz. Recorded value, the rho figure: 41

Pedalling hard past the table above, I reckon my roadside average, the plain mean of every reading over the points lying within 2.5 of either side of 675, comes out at 42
